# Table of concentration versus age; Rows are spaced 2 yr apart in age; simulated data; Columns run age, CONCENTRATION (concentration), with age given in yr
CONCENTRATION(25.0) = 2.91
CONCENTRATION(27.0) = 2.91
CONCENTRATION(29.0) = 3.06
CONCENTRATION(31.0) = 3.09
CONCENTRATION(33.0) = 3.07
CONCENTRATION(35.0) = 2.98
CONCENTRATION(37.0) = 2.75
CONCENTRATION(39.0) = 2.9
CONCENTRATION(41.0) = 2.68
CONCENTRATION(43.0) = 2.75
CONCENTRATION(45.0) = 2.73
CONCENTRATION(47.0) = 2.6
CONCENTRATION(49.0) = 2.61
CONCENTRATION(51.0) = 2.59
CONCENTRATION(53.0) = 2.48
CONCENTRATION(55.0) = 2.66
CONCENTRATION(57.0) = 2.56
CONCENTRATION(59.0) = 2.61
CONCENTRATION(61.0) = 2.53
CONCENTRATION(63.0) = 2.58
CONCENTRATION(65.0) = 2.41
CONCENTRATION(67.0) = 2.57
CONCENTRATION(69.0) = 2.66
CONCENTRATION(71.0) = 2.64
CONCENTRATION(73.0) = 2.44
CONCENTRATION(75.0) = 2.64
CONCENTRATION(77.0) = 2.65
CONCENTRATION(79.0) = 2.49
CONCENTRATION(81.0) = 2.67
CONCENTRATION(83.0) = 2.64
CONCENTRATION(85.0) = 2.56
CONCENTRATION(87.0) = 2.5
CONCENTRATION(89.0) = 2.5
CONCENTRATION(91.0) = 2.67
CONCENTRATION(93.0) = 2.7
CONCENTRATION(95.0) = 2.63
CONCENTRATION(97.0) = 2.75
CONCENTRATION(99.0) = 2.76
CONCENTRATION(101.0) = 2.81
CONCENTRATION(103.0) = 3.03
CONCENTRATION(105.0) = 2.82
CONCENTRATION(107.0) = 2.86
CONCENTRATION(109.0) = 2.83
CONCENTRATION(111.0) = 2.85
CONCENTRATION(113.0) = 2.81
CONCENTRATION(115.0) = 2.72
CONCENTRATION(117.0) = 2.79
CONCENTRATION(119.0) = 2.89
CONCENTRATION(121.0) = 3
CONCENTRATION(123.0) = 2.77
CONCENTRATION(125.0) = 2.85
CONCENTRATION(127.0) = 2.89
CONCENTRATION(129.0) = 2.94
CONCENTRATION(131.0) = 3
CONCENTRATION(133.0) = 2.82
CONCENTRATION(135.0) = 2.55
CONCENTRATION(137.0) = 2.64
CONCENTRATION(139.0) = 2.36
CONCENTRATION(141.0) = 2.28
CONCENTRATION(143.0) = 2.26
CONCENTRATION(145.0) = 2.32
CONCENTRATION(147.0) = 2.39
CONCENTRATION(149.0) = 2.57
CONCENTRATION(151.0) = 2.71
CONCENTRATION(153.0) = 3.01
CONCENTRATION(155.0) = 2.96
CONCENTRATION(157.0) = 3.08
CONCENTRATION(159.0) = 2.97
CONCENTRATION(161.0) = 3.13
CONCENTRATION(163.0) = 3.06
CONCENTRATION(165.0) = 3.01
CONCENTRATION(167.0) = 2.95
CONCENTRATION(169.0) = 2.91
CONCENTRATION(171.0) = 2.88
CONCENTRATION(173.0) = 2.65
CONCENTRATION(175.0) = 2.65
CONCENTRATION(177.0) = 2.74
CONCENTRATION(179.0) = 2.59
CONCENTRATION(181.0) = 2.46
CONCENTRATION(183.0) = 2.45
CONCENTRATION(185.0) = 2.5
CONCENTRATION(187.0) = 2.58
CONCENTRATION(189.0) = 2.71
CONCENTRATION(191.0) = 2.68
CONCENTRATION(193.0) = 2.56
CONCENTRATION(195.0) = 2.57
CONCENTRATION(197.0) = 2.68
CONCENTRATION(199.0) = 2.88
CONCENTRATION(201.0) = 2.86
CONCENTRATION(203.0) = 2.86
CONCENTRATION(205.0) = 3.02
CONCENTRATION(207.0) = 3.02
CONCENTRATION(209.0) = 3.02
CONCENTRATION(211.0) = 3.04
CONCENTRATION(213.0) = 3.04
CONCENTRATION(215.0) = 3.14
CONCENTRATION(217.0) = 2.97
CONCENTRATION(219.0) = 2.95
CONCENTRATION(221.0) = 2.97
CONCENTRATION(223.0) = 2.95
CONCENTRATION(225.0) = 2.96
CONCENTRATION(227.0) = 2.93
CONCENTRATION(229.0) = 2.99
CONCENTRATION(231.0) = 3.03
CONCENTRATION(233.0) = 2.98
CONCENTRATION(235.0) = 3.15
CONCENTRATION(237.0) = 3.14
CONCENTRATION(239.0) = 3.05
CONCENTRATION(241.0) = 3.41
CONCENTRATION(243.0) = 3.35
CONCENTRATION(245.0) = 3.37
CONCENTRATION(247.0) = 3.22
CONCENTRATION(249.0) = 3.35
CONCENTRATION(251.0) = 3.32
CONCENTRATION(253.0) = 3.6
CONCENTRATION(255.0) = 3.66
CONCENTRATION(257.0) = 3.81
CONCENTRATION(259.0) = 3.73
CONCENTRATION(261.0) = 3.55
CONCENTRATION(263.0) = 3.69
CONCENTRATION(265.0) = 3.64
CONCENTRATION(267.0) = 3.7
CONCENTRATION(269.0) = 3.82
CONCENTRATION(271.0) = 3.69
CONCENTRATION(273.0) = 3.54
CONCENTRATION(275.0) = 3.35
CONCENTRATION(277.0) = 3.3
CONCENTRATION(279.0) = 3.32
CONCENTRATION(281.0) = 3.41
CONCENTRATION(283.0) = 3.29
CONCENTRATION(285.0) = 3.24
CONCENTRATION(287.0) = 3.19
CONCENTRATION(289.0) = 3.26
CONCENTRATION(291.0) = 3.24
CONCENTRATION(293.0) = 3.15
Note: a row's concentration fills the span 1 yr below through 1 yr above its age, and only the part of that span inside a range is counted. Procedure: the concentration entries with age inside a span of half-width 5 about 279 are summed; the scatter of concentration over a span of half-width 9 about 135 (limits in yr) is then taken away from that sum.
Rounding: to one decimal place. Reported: 16.4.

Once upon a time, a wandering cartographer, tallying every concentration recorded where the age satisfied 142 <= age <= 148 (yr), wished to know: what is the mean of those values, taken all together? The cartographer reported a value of 2.3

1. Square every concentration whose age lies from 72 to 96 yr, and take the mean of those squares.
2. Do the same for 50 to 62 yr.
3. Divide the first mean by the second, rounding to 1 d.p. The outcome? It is 1.0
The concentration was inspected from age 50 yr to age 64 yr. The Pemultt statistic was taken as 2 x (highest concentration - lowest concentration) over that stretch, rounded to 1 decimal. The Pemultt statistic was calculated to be 0.4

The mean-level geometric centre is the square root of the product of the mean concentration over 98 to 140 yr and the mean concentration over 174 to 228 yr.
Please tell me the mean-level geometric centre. 2.81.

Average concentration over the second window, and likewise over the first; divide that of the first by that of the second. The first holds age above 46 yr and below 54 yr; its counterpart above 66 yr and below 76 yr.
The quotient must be 0.99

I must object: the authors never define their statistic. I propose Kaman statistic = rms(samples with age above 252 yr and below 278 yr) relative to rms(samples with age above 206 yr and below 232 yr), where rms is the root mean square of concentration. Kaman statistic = 1.21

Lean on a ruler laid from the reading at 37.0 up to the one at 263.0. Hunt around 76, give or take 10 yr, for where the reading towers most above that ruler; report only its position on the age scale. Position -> 69.0 yr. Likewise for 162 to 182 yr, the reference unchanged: 163.0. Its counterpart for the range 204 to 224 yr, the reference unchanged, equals 215.0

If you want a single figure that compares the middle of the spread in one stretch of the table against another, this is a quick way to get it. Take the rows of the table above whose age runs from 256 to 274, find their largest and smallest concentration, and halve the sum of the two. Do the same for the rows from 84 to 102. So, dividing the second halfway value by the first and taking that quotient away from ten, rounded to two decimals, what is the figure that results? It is 9.28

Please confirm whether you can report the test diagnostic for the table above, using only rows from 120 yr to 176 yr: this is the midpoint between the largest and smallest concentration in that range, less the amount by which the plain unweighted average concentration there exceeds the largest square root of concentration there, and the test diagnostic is 1.69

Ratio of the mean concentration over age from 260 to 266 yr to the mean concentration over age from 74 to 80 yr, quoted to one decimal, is 1.4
